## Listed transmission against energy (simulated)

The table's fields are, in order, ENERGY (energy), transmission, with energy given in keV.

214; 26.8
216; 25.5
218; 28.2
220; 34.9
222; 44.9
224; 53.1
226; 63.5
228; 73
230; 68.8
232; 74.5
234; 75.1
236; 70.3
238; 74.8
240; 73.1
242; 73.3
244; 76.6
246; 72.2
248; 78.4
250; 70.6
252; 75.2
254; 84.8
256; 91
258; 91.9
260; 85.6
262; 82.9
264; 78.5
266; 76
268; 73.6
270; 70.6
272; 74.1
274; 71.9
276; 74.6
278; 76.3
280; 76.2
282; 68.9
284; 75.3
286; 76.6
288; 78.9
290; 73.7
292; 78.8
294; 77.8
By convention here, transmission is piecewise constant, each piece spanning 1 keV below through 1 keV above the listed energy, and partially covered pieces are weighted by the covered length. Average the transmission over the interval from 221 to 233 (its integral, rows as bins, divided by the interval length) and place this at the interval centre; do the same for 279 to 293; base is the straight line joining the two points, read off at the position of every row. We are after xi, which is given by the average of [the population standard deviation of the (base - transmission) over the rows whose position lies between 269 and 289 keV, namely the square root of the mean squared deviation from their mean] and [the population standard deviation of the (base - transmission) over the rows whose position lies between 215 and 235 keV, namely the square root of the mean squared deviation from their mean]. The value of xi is 9.9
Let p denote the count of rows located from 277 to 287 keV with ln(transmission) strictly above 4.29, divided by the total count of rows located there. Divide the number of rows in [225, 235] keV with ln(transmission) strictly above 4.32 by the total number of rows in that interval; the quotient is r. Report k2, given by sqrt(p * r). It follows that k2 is 0.0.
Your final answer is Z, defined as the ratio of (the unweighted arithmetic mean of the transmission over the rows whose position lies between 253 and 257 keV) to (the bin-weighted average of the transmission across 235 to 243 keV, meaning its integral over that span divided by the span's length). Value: 1.2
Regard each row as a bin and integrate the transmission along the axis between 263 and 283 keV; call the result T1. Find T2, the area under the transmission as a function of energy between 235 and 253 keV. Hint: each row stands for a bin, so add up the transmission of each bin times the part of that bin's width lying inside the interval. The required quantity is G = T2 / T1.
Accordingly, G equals 0.90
